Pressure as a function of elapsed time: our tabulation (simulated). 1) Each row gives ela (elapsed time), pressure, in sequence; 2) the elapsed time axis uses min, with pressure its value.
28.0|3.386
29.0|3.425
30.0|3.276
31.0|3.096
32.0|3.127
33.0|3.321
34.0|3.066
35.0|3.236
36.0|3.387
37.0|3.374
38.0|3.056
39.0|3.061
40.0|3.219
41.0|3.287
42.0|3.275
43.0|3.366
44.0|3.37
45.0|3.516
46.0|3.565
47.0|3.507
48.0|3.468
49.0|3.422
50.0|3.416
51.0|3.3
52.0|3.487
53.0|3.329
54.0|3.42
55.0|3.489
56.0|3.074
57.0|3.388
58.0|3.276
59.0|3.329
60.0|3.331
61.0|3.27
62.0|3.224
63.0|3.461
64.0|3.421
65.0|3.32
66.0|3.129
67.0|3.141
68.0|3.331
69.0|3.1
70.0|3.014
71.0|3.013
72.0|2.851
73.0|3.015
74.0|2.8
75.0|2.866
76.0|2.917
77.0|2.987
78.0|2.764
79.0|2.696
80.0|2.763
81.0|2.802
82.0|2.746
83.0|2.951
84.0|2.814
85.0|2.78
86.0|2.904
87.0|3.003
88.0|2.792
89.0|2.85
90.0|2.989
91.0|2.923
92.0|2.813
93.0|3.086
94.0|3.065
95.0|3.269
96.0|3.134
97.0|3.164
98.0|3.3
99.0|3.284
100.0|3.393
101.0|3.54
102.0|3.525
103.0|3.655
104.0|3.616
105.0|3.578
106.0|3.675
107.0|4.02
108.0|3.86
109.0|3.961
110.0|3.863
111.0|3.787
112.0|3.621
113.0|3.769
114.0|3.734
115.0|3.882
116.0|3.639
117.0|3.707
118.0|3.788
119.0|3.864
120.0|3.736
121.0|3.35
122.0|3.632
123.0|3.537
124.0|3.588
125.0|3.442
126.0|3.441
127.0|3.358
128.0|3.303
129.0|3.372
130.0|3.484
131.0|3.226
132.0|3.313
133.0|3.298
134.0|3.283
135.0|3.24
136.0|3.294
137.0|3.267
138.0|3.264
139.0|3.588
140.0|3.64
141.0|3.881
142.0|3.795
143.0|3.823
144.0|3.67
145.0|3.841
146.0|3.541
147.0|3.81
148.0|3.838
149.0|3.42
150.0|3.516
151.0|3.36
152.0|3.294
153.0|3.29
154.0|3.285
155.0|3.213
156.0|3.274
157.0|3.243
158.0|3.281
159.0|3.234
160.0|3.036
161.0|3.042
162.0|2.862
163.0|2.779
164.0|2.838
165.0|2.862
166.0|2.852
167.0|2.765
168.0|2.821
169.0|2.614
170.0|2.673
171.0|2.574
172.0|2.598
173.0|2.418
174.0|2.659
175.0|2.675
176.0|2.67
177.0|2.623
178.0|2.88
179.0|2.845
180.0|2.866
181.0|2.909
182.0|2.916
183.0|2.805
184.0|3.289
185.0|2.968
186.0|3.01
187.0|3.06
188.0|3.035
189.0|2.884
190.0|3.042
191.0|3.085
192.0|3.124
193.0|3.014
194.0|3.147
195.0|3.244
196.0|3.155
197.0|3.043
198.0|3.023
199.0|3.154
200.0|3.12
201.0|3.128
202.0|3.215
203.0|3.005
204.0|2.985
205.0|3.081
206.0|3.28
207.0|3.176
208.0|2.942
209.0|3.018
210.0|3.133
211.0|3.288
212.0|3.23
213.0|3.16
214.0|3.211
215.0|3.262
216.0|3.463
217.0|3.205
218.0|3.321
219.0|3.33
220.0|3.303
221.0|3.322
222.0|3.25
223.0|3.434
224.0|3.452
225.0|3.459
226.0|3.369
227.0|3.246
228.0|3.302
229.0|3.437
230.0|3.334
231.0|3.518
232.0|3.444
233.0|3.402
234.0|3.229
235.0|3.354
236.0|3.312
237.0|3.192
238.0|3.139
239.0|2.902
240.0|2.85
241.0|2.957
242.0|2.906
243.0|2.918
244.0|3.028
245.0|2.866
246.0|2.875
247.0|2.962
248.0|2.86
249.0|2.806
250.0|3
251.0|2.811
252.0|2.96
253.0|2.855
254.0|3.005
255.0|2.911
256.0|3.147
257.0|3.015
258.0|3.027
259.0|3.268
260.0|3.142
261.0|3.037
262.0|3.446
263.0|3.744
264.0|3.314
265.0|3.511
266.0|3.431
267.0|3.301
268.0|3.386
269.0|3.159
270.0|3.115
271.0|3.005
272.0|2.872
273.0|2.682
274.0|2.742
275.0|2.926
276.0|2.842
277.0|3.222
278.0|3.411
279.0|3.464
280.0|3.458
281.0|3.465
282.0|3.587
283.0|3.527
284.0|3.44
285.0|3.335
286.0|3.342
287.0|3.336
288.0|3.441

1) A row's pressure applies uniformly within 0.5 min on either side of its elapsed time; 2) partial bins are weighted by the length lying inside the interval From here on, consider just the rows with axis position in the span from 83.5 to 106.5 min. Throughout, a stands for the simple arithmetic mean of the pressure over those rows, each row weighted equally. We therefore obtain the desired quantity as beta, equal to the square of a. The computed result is 10.1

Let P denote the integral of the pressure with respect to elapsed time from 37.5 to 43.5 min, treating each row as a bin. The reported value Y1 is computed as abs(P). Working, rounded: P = 19.3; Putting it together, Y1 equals 19.3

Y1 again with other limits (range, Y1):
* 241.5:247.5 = 17.6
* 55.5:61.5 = 19.7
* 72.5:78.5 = 17.3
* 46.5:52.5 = 20.6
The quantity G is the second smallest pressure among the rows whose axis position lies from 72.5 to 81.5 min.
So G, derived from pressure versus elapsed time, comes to 2.763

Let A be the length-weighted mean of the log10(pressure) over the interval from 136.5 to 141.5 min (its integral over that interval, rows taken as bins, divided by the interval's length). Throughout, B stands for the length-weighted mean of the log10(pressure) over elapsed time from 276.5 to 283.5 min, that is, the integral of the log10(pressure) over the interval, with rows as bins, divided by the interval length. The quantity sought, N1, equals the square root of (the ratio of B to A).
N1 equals 0.99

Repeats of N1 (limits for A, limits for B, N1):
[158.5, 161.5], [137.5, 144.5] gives 1.07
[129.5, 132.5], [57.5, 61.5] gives 1.00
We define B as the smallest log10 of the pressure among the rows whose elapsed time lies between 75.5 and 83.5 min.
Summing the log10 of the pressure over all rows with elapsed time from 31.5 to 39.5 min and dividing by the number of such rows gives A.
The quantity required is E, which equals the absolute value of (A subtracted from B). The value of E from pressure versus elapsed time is 0.07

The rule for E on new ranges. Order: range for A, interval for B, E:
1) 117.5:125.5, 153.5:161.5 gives 0.08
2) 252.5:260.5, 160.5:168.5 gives 0.04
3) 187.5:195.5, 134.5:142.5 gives 0.02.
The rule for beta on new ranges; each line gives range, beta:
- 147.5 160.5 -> 11.1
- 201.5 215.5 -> 9.9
